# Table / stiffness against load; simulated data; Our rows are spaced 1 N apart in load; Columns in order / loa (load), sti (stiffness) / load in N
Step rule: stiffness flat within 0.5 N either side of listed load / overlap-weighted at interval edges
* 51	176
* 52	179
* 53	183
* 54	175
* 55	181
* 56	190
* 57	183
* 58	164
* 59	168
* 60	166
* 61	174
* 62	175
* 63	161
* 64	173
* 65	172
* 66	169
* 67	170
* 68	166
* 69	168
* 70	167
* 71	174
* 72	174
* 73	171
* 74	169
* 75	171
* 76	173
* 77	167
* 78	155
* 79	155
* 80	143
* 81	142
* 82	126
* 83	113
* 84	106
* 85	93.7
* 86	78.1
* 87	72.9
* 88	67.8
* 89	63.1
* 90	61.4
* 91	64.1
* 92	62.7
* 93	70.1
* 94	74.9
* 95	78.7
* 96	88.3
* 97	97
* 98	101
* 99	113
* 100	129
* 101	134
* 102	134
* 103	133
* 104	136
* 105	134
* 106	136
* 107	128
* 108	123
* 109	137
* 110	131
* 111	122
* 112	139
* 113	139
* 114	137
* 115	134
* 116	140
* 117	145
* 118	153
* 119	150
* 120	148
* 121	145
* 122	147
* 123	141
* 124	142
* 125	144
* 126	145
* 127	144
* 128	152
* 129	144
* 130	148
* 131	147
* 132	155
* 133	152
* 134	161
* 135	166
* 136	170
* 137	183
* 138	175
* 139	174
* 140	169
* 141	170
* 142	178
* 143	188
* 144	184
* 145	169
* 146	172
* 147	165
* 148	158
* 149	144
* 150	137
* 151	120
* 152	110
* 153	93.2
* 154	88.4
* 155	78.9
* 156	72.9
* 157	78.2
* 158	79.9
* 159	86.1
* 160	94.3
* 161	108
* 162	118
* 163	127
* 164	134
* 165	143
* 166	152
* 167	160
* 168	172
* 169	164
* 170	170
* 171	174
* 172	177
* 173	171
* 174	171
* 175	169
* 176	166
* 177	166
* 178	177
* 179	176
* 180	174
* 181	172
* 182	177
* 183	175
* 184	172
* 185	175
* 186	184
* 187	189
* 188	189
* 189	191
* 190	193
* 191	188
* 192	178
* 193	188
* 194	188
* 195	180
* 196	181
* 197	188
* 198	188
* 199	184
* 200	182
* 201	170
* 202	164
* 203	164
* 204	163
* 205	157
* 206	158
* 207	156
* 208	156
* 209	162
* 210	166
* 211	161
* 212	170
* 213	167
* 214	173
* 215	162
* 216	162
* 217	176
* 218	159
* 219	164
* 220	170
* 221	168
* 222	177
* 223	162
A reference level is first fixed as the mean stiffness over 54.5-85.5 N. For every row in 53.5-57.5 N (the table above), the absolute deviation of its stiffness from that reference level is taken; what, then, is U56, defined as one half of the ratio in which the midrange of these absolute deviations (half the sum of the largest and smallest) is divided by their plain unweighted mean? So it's 0.506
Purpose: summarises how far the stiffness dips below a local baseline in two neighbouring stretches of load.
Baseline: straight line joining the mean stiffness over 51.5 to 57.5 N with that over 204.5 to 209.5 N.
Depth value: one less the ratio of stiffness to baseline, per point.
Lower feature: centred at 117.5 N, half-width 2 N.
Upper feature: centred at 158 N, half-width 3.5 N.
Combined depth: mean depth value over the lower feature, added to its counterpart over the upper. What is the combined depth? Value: 0.63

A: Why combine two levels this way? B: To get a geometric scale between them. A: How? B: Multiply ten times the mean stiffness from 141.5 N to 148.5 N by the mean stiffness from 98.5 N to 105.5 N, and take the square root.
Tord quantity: 476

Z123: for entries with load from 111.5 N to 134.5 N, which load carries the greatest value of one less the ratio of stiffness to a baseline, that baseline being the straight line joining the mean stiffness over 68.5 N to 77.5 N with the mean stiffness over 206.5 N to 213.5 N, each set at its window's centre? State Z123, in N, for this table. 115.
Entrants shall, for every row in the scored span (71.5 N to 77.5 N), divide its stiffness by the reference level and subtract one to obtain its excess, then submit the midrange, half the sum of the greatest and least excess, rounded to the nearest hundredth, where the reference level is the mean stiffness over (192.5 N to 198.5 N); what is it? -0.08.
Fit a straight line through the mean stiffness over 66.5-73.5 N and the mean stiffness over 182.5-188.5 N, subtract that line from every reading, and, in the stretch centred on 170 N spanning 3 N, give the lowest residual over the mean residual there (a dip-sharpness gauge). 1.5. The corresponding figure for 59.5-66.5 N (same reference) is -12.9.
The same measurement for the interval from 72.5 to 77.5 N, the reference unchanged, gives 13.9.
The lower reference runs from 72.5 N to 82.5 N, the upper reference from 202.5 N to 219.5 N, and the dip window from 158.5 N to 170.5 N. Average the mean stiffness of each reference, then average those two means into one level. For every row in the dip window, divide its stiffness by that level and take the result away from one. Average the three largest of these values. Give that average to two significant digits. 0.40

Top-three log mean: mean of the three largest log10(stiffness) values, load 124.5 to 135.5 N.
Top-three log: 2.21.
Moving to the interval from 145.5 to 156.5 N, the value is 2.22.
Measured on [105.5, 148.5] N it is 2.27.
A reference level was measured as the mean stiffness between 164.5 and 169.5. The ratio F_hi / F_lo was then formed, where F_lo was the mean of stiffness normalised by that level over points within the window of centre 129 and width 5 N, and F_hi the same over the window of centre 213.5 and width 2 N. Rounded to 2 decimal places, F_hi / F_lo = 1.16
